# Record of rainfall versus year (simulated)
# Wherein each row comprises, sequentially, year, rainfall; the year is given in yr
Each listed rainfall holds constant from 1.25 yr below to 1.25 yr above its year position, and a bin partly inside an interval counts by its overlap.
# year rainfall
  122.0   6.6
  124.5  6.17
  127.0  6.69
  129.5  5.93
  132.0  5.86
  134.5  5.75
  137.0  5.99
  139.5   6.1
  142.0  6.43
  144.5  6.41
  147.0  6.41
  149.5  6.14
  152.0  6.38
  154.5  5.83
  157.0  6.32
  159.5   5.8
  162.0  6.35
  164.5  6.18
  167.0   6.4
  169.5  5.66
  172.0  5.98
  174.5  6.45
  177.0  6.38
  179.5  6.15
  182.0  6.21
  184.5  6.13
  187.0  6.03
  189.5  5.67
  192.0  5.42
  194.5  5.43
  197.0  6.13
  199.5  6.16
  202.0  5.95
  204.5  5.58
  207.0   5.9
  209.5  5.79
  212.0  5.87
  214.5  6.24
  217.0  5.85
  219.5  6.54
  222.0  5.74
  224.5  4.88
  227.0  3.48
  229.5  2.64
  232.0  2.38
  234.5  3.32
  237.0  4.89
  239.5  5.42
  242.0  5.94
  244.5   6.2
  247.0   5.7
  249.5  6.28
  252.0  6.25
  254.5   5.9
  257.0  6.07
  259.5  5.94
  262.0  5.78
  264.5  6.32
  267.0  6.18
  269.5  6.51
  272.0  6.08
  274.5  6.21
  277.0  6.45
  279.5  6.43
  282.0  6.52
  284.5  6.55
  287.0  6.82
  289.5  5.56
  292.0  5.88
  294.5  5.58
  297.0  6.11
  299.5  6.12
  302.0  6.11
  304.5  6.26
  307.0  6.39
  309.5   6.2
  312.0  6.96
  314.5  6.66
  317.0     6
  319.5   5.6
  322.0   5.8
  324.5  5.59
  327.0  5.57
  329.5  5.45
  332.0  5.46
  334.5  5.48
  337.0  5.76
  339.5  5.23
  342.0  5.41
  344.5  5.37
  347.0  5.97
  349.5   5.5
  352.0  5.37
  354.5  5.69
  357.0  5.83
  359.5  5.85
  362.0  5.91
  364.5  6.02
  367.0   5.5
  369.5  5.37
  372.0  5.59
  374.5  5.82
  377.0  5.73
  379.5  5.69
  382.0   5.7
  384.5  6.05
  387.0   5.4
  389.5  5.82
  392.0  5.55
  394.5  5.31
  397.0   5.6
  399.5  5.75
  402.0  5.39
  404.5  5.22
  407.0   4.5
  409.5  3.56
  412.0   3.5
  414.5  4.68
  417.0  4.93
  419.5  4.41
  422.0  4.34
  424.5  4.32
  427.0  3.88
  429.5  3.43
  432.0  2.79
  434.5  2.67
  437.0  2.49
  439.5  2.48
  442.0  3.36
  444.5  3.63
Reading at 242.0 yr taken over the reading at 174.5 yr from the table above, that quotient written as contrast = 0.92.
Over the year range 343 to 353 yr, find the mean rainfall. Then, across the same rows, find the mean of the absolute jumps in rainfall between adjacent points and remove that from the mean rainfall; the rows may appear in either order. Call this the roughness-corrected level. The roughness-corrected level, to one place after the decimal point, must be 5.2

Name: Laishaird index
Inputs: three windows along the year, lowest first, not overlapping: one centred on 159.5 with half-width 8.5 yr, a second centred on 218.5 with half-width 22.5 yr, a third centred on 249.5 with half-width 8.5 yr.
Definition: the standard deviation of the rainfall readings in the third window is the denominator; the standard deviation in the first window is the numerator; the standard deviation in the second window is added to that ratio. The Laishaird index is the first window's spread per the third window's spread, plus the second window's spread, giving 2.5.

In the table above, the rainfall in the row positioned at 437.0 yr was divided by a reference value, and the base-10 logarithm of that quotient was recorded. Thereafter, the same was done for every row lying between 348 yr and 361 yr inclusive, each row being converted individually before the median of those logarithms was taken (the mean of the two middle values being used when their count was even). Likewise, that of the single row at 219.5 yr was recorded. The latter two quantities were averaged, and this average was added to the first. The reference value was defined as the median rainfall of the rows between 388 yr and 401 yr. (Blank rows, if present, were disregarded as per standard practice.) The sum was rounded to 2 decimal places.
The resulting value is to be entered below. -0.31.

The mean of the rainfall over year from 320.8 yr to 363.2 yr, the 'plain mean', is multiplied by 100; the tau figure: 560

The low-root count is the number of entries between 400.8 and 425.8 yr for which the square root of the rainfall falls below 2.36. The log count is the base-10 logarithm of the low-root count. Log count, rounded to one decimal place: 1.0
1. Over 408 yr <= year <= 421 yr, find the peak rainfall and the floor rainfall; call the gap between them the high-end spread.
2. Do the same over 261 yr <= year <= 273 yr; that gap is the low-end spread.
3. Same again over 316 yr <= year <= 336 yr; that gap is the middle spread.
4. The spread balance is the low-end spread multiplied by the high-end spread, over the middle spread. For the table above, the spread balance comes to 1.9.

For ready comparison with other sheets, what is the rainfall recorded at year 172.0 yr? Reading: 5.98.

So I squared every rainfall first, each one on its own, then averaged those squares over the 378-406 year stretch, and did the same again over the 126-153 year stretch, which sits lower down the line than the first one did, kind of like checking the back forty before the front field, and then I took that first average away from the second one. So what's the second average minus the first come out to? 7.1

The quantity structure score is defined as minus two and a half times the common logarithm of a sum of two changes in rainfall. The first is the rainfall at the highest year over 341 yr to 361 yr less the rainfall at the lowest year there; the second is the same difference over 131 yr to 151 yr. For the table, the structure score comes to 0.4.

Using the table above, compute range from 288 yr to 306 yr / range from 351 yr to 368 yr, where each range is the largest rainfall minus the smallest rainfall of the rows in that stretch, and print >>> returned 1.1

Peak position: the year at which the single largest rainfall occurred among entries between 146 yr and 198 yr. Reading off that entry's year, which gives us 174.5 yr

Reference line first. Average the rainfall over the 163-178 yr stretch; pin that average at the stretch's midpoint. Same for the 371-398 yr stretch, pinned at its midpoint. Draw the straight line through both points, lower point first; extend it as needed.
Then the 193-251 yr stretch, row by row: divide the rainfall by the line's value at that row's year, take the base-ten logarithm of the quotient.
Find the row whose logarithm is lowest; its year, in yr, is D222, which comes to 232.0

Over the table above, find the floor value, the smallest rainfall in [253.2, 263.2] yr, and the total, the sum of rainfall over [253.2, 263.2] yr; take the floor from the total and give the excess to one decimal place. 17.9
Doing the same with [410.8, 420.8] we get 14.0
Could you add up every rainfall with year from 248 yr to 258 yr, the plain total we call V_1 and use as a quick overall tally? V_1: 24.5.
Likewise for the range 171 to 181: 25.0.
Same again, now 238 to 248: 23.3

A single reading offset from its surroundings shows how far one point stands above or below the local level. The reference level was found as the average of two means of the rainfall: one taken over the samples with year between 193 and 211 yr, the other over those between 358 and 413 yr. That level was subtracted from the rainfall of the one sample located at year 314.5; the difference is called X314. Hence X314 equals 1.0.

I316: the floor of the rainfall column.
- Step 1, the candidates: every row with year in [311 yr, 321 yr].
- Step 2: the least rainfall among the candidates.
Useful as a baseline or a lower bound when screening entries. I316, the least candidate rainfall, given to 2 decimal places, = 5.60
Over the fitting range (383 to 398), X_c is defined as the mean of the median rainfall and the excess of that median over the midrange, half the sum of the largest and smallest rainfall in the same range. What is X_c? 2.7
